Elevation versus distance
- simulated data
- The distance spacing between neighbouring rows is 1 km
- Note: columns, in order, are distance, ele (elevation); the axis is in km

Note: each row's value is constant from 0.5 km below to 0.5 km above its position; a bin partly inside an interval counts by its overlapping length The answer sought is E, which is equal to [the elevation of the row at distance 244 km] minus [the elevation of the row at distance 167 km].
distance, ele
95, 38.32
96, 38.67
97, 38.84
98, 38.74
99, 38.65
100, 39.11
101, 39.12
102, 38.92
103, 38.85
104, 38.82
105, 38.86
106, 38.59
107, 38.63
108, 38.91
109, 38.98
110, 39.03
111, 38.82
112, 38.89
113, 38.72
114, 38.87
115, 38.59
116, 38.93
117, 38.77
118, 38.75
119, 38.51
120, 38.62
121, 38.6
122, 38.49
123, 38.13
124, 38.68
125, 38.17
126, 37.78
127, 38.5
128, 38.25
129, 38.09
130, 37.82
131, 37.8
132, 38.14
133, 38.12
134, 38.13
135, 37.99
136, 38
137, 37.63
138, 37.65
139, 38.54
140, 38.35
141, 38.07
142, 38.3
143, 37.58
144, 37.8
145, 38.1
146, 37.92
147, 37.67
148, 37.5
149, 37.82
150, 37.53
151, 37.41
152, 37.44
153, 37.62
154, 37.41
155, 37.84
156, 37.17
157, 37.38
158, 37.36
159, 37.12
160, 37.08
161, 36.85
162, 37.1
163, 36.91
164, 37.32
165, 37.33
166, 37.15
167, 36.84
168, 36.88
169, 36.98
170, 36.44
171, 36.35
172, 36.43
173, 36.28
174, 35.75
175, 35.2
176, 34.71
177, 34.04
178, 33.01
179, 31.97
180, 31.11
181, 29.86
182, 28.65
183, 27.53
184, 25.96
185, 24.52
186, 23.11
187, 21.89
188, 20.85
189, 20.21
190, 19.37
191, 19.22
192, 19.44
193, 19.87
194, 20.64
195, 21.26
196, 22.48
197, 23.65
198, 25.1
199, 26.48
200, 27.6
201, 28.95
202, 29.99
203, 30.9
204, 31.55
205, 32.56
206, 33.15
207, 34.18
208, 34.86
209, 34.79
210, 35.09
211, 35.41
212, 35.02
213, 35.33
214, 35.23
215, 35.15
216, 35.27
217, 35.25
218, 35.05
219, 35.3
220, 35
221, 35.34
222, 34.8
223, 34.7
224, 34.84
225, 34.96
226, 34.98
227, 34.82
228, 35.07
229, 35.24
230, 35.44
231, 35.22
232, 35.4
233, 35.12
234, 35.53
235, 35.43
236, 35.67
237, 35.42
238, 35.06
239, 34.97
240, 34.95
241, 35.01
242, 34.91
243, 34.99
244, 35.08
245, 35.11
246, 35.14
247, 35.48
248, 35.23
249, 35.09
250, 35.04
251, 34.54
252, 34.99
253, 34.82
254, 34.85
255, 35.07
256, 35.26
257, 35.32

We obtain -1.8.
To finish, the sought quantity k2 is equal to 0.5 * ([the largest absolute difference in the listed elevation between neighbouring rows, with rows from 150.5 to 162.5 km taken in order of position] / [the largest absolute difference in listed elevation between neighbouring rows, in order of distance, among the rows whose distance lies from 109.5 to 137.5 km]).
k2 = 0.47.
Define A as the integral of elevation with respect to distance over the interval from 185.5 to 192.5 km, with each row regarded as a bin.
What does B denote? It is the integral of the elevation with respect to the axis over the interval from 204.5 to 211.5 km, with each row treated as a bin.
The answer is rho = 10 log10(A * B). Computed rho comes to 45.4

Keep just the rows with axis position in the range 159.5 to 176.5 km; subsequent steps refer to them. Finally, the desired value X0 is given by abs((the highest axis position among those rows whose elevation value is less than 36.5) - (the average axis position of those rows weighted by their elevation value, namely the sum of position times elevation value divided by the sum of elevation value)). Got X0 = 8.1 km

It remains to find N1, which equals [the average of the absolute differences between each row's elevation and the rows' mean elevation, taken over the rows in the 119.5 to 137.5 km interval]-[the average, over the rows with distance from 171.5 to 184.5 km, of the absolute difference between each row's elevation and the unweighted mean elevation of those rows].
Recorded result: -3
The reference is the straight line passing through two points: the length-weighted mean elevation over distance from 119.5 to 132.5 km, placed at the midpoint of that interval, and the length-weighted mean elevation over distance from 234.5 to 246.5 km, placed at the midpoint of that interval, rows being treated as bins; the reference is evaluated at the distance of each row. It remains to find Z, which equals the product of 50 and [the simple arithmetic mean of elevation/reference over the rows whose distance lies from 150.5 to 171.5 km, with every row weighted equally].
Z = 49.8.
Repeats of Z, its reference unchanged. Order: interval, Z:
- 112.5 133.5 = 50.1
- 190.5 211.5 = 38.6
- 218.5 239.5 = 49.6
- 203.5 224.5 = 48.3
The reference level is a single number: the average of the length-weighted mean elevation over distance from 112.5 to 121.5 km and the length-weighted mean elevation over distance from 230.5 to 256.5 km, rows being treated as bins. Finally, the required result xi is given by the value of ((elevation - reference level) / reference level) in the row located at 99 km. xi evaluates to 0.05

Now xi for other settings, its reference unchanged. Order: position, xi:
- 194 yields -0.44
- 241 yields -0.05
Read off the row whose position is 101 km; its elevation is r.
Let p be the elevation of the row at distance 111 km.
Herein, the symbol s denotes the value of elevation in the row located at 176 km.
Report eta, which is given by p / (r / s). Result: 34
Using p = 38.82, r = 39.12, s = 34.71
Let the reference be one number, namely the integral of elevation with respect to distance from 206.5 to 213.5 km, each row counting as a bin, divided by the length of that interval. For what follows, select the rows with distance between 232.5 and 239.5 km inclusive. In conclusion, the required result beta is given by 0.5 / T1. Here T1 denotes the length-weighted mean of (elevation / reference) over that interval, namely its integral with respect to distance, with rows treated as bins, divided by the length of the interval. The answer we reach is 0.49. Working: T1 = 1.01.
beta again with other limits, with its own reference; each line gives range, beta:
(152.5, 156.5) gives 0.47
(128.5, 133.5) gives 0.46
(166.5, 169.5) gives 0.47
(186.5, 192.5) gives 0.87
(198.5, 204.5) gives 0.60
